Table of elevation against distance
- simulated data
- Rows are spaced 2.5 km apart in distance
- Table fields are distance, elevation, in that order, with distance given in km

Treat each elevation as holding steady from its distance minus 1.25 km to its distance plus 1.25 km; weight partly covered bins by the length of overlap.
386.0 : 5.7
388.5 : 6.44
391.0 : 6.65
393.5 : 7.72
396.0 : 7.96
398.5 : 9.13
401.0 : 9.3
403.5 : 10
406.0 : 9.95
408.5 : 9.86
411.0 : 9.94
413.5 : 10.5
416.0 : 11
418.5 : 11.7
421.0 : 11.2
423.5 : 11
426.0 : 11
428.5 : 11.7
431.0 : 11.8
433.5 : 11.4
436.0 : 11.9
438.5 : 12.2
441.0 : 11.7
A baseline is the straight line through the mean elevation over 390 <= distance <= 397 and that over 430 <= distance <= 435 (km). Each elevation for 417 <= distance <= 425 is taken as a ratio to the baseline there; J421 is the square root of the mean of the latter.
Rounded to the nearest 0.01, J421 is 1.04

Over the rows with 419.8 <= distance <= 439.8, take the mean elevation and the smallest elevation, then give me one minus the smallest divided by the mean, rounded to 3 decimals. 0.046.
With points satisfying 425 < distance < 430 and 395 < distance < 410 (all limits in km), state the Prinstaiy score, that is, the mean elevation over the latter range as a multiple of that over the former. 0.825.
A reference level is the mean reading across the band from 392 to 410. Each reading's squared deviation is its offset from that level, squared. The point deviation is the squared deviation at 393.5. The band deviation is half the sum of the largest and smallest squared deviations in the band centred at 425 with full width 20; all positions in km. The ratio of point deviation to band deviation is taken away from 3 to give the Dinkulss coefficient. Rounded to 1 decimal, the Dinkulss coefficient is 2.6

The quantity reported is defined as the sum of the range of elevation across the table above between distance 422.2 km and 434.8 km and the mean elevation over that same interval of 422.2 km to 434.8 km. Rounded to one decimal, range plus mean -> 12.2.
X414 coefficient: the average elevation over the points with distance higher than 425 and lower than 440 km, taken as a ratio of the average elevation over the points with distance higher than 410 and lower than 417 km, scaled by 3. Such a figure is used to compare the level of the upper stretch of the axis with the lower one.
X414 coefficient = 3.3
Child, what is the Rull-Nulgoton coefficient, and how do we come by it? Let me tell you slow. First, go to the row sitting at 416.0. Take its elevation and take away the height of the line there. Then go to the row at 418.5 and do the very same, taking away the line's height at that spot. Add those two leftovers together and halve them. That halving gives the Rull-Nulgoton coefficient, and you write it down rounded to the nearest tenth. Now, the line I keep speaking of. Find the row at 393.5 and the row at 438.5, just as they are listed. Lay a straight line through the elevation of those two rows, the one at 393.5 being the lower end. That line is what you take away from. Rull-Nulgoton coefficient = 1.3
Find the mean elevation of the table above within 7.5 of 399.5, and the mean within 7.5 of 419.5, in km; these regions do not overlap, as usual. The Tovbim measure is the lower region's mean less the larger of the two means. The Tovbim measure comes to -2.1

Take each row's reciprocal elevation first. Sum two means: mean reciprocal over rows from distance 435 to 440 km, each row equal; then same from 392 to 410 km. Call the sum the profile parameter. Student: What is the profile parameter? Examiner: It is 0.194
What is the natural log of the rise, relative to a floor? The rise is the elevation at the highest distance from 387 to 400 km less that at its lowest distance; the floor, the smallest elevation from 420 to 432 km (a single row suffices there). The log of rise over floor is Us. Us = -1.4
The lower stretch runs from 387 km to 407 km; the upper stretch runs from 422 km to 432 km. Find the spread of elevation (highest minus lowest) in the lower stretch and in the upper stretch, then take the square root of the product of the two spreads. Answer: 1.69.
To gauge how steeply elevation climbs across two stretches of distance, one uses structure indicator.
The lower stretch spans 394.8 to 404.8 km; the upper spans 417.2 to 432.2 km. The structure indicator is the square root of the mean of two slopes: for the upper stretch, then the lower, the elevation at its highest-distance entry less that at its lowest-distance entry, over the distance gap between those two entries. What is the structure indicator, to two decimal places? 0.37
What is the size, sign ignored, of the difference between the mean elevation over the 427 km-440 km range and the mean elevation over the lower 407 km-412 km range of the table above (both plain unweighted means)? 1.9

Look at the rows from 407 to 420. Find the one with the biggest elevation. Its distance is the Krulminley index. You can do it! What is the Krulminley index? 418.5 km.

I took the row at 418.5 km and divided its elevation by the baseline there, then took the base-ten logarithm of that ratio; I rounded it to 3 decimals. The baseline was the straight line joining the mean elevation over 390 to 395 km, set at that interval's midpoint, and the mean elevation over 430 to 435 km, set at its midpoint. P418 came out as 0.065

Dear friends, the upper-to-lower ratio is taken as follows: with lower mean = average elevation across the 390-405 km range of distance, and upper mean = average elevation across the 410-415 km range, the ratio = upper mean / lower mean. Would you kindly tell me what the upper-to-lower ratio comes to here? 1.21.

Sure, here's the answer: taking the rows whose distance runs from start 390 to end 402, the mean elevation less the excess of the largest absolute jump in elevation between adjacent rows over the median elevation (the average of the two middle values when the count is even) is 14.9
